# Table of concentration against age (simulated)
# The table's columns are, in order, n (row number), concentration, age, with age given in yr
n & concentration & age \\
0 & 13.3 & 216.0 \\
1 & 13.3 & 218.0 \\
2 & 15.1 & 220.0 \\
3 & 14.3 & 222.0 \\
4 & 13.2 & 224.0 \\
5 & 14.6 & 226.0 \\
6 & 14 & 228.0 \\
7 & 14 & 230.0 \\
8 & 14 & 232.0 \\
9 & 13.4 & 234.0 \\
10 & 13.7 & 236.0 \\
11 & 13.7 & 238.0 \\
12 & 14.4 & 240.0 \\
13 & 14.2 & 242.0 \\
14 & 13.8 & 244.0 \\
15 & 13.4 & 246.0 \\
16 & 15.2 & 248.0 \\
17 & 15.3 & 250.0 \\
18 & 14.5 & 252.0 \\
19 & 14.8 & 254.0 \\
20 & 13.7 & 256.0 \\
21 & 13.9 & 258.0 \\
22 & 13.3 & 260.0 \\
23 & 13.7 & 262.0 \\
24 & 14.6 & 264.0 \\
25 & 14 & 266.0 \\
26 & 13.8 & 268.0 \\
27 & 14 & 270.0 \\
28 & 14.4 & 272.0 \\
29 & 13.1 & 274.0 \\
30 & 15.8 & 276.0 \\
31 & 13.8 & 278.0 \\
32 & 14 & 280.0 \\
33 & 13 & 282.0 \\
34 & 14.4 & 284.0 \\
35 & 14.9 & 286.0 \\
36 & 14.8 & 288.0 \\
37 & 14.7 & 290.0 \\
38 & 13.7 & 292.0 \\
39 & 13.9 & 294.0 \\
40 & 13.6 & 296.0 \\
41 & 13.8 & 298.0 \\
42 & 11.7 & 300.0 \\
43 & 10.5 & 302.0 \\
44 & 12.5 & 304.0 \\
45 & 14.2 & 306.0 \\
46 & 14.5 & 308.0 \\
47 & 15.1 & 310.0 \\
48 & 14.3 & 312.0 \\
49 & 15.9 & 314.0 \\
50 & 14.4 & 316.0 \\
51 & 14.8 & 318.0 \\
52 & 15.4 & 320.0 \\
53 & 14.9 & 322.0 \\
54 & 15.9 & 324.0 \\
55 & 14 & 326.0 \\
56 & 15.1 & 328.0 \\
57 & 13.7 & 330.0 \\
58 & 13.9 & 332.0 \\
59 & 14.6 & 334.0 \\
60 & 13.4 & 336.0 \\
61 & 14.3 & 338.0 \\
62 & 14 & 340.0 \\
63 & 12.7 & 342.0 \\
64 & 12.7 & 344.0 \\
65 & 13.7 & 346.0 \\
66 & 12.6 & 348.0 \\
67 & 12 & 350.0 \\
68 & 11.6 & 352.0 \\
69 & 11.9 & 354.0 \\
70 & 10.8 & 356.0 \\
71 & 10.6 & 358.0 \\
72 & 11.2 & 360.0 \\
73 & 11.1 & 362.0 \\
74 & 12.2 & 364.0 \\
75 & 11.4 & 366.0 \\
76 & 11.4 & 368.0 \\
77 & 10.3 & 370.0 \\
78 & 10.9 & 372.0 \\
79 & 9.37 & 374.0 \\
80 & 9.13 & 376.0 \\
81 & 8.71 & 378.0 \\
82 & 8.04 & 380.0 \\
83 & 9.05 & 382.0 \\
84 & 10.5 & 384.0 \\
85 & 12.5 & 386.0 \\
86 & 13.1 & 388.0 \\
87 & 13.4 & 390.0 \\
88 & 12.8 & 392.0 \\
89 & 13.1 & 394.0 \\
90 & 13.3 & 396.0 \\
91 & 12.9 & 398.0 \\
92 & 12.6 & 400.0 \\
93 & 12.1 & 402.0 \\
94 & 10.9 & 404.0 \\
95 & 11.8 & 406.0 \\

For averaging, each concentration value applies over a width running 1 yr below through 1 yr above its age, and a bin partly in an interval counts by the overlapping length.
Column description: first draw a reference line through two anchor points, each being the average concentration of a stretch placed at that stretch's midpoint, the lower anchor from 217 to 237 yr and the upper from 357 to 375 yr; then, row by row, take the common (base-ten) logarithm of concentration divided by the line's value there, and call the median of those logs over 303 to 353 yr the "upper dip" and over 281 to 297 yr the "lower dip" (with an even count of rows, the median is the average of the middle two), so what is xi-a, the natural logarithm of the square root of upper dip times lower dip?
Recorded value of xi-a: -2.79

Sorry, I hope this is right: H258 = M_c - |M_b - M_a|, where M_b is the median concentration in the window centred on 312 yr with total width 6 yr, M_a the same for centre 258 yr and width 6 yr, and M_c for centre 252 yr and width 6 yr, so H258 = 13.4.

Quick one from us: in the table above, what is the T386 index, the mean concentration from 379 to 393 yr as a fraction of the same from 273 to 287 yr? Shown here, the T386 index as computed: 0.80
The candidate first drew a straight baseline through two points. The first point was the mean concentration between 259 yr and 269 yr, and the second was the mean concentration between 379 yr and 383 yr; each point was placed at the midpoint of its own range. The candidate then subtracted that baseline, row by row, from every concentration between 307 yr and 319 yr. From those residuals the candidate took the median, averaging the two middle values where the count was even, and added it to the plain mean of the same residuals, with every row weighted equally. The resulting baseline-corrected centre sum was 6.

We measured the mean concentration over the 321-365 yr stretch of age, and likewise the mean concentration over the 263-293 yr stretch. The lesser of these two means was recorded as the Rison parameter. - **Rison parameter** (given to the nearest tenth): 13.0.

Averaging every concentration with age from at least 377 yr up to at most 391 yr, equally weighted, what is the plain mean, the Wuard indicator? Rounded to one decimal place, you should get 10.8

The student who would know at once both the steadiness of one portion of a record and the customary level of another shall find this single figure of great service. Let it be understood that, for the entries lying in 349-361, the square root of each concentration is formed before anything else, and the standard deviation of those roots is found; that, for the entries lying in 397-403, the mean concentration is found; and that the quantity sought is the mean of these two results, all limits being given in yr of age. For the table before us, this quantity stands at 6.31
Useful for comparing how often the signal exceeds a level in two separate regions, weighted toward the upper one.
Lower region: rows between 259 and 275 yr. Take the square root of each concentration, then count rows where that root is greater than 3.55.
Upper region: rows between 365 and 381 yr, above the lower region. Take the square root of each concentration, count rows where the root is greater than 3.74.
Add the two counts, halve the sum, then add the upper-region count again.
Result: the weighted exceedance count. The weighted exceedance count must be 4.0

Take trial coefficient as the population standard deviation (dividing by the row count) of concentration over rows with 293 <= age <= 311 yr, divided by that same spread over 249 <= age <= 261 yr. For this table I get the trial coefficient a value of 2.0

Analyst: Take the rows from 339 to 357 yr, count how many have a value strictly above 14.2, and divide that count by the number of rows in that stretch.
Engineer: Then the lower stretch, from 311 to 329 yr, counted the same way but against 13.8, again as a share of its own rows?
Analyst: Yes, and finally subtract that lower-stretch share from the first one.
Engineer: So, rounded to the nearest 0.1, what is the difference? -1.0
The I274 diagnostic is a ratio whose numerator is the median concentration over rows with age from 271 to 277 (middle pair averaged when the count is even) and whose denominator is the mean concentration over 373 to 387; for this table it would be 1.50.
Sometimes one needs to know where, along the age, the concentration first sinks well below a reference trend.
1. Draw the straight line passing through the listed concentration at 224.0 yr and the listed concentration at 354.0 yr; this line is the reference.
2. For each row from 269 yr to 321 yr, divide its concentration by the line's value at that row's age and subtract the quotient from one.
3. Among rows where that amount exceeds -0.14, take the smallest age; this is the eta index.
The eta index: 270.0 yr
